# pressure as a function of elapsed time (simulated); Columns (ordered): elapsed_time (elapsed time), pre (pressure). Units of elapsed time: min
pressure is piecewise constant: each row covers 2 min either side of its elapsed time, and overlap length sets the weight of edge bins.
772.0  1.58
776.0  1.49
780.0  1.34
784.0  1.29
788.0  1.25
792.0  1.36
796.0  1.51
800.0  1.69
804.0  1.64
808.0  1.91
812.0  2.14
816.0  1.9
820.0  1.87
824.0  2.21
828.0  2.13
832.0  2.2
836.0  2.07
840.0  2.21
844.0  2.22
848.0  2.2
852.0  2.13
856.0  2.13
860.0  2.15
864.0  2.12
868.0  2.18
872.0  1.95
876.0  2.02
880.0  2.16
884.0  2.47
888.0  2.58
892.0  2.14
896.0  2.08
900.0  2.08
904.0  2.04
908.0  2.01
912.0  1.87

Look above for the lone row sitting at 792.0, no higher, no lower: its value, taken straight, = 1.36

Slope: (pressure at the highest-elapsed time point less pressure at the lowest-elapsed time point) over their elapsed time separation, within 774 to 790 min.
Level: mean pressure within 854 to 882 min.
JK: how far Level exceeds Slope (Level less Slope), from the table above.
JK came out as 2.12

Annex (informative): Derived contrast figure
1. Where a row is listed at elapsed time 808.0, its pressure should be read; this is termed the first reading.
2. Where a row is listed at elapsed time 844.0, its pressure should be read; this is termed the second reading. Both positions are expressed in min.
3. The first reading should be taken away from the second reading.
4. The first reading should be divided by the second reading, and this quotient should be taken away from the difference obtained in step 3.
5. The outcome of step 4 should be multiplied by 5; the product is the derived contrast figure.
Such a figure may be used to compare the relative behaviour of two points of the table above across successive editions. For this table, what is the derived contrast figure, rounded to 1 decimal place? -2.8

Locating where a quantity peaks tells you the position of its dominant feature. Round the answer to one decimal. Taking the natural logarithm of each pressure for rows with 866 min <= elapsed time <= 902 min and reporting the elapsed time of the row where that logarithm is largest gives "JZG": 888.0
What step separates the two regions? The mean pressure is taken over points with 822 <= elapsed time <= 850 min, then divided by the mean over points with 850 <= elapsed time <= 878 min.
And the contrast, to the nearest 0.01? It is 1.04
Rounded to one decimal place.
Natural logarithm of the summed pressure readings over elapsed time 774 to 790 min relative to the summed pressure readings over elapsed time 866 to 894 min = -1.1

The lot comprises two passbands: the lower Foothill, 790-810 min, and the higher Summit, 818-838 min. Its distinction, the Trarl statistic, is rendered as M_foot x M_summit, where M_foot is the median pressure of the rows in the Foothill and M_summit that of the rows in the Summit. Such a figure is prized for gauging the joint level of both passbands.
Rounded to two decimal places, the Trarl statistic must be 3.49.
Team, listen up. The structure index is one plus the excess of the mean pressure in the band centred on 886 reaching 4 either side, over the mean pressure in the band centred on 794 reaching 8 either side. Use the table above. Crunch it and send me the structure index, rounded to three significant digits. 2.07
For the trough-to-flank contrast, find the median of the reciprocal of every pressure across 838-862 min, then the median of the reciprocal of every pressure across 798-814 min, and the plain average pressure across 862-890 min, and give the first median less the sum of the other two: -2.31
